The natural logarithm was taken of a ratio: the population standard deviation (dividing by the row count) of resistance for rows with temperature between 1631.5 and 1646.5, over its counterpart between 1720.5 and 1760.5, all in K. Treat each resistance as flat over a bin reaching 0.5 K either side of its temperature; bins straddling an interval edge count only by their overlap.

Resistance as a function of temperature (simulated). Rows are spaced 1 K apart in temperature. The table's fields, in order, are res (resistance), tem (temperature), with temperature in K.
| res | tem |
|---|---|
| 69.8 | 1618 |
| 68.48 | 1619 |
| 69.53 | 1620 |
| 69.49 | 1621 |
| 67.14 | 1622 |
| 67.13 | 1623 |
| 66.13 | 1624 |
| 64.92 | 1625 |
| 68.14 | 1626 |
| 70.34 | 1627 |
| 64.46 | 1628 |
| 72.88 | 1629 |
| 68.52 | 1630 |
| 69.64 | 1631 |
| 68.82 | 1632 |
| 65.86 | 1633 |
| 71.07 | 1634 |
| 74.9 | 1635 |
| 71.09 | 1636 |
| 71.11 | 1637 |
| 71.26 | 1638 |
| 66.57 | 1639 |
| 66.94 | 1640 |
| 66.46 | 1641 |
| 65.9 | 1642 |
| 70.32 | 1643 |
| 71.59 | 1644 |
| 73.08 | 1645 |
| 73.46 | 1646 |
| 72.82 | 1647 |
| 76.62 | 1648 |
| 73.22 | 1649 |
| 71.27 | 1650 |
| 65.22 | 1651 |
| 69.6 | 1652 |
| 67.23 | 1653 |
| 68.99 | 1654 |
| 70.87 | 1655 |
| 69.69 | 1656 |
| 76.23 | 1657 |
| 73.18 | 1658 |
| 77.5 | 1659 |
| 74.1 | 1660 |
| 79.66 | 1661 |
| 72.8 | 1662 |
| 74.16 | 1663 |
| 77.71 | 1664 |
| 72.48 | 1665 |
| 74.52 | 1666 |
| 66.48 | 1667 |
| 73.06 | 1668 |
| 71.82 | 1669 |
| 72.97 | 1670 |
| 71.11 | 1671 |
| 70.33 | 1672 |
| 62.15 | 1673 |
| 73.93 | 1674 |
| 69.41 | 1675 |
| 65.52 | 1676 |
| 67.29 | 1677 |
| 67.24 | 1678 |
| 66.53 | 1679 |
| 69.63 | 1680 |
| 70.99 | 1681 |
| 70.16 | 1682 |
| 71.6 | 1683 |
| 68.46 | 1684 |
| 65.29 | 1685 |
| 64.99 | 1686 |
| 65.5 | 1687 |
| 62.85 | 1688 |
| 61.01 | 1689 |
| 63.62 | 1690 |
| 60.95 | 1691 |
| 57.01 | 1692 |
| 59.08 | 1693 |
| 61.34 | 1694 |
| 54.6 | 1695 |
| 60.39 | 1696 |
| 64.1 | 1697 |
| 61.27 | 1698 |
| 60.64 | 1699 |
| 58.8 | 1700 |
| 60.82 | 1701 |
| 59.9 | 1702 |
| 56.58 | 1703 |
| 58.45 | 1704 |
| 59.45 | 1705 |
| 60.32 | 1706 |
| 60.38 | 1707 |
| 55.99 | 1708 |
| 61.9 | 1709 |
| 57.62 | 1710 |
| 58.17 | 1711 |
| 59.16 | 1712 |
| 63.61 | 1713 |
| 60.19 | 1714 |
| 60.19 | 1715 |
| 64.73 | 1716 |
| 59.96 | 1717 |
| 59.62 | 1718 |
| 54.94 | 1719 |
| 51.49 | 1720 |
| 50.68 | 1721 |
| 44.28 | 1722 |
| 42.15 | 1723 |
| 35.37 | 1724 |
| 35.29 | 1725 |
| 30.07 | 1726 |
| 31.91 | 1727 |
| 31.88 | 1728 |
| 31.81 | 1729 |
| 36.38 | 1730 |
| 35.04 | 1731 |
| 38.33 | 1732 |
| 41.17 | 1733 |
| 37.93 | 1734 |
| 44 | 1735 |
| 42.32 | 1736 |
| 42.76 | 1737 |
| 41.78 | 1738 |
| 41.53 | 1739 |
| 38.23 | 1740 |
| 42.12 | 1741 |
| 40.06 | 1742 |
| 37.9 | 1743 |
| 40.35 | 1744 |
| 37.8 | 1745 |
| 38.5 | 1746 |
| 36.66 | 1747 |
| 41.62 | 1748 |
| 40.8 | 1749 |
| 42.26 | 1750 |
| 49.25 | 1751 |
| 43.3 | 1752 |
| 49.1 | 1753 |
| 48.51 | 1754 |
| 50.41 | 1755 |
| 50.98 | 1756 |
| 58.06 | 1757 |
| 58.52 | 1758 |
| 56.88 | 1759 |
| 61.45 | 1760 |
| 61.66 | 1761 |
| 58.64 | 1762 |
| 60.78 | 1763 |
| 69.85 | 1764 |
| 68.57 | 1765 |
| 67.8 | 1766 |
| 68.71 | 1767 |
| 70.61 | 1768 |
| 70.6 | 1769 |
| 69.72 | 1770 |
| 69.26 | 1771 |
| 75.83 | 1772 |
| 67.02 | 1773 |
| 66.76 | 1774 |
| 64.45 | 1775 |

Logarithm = -1.0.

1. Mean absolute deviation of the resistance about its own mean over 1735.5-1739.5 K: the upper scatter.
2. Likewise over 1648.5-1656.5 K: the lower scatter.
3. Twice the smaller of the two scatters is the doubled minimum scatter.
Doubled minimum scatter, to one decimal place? 0.9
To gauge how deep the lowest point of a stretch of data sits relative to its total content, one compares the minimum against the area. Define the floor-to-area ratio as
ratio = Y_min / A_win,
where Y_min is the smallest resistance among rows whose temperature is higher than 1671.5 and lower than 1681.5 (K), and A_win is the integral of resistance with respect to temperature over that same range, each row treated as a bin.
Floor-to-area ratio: 0.091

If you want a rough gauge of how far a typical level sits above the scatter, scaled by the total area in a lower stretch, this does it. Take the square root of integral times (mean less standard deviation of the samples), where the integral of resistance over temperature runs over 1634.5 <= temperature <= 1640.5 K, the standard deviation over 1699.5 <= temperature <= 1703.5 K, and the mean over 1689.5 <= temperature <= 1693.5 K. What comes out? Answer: 157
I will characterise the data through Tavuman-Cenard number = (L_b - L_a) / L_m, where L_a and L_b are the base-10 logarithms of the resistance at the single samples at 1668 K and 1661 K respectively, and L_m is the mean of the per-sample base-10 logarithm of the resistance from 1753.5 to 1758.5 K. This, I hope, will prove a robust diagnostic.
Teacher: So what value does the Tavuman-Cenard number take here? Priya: 0.022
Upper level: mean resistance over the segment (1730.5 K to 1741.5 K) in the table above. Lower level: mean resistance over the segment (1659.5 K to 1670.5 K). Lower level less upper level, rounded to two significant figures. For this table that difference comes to 33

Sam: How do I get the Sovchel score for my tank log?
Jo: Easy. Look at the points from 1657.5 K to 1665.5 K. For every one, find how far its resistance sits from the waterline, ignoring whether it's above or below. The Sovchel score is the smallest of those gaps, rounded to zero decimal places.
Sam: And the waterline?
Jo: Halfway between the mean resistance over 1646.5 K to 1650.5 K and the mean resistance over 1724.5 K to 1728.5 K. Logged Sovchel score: 20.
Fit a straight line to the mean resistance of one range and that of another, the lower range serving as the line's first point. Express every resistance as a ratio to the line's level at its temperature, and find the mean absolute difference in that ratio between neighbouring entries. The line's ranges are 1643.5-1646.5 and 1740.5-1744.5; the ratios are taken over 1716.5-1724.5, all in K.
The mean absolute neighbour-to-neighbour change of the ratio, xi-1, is 0.067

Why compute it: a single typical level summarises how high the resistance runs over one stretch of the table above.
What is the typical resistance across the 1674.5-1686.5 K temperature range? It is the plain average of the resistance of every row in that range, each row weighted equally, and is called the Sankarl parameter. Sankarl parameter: 68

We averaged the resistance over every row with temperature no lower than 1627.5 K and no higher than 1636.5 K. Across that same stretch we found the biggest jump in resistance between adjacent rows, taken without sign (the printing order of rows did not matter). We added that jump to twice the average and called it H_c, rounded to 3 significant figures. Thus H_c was 148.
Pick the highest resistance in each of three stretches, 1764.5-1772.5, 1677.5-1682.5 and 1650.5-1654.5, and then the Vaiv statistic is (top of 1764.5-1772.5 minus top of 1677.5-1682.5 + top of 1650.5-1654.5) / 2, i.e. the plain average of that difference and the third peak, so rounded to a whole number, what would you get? 37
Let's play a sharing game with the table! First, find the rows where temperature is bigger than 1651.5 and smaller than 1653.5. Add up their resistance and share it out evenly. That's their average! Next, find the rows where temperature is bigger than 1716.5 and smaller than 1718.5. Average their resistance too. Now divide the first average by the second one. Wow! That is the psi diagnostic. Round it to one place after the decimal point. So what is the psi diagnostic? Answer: 1.1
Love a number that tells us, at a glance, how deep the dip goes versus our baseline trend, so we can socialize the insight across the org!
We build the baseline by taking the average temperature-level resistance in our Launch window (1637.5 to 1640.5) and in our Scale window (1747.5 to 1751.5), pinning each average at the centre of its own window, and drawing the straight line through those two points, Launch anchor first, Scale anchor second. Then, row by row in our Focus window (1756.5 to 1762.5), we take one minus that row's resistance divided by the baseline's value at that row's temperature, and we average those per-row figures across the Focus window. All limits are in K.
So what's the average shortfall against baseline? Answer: -0.44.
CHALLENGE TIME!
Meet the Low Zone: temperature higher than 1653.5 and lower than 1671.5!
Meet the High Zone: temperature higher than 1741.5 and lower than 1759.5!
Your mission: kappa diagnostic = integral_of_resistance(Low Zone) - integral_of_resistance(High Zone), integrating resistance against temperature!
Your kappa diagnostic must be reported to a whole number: 496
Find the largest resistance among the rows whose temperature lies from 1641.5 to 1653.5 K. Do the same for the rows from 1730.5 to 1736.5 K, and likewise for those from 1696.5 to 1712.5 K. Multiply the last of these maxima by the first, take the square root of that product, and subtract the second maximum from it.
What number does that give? 26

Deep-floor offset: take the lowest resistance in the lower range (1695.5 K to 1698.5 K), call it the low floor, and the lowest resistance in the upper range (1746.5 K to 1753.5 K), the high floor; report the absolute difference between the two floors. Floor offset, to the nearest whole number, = 24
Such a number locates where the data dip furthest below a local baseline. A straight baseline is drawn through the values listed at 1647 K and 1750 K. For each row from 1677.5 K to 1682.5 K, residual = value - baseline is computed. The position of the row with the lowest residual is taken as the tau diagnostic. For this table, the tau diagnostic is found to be 1679 K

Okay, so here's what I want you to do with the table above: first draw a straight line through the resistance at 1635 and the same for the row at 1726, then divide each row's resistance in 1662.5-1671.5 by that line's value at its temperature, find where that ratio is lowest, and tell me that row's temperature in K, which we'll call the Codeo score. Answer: 1667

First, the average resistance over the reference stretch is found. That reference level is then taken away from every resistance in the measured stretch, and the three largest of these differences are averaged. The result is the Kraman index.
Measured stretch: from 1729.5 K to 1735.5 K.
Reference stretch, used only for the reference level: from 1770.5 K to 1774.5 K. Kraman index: -29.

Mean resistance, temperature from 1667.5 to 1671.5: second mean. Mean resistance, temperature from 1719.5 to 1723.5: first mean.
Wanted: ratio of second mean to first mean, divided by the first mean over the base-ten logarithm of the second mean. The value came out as 0.06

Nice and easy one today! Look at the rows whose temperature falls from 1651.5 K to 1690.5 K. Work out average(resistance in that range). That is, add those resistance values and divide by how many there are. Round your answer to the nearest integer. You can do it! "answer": 70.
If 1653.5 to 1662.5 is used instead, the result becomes 74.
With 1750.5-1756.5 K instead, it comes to 49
